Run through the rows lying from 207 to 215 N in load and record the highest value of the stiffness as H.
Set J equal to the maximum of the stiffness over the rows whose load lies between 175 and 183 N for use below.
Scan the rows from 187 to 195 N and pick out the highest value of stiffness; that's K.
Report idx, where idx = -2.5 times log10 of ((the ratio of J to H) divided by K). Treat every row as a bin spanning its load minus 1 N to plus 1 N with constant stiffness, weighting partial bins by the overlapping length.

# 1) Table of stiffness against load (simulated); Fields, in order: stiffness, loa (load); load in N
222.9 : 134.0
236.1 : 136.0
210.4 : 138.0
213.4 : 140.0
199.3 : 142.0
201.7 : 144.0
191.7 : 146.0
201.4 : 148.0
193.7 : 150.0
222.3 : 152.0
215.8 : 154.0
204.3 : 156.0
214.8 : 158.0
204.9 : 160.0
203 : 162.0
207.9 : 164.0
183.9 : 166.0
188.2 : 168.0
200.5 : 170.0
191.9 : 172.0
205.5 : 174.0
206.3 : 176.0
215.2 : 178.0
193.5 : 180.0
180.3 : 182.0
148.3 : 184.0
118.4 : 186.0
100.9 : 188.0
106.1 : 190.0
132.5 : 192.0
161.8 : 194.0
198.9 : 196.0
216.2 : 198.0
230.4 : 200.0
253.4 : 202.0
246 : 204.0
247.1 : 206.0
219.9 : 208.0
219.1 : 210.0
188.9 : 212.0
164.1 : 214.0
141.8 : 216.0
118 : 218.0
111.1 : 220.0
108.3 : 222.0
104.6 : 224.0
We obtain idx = 5.55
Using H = 219.9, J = 215.2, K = 161.8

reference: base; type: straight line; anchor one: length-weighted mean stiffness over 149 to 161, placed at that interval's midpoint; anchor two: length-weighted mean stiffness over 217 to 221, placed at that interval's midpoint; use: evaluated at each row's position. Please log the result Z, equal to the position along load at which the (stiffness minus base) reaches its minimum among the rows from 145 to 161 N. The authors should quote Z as 146.0 N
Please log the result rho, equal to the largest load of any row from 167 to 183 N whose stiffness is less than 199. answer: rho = 182.0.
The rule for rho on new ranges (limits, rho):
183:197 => 196.0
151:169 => 168.0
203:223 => 222.0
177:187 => 186.0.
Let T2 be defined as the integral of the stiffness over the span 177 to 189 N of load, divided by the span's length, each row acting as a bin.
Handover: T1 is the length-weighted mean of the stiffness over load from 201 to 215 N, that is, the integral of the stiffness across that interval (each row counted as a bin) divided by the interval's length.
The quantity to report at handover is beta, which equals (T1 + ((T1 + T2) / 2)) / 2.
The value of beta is 205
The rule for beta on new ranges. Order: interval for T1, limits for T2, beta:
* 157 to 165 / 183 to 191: 185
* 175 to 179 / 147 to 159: 210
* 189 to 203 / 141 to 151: 189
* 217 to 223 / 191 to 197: 125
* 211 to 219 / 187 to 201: 156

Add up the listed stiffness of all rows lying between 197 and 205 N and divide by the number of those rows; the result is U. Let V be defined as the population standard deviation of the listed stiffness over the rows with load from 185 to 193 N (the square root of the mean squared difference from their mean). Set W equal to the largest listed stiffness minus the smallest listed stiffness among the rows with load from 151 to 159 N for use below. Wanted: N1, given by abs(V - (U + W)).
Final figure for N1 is 242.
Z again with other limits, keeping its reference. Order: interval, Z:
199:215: 214.0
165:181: 166.0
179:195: 188.0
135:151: 146.0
